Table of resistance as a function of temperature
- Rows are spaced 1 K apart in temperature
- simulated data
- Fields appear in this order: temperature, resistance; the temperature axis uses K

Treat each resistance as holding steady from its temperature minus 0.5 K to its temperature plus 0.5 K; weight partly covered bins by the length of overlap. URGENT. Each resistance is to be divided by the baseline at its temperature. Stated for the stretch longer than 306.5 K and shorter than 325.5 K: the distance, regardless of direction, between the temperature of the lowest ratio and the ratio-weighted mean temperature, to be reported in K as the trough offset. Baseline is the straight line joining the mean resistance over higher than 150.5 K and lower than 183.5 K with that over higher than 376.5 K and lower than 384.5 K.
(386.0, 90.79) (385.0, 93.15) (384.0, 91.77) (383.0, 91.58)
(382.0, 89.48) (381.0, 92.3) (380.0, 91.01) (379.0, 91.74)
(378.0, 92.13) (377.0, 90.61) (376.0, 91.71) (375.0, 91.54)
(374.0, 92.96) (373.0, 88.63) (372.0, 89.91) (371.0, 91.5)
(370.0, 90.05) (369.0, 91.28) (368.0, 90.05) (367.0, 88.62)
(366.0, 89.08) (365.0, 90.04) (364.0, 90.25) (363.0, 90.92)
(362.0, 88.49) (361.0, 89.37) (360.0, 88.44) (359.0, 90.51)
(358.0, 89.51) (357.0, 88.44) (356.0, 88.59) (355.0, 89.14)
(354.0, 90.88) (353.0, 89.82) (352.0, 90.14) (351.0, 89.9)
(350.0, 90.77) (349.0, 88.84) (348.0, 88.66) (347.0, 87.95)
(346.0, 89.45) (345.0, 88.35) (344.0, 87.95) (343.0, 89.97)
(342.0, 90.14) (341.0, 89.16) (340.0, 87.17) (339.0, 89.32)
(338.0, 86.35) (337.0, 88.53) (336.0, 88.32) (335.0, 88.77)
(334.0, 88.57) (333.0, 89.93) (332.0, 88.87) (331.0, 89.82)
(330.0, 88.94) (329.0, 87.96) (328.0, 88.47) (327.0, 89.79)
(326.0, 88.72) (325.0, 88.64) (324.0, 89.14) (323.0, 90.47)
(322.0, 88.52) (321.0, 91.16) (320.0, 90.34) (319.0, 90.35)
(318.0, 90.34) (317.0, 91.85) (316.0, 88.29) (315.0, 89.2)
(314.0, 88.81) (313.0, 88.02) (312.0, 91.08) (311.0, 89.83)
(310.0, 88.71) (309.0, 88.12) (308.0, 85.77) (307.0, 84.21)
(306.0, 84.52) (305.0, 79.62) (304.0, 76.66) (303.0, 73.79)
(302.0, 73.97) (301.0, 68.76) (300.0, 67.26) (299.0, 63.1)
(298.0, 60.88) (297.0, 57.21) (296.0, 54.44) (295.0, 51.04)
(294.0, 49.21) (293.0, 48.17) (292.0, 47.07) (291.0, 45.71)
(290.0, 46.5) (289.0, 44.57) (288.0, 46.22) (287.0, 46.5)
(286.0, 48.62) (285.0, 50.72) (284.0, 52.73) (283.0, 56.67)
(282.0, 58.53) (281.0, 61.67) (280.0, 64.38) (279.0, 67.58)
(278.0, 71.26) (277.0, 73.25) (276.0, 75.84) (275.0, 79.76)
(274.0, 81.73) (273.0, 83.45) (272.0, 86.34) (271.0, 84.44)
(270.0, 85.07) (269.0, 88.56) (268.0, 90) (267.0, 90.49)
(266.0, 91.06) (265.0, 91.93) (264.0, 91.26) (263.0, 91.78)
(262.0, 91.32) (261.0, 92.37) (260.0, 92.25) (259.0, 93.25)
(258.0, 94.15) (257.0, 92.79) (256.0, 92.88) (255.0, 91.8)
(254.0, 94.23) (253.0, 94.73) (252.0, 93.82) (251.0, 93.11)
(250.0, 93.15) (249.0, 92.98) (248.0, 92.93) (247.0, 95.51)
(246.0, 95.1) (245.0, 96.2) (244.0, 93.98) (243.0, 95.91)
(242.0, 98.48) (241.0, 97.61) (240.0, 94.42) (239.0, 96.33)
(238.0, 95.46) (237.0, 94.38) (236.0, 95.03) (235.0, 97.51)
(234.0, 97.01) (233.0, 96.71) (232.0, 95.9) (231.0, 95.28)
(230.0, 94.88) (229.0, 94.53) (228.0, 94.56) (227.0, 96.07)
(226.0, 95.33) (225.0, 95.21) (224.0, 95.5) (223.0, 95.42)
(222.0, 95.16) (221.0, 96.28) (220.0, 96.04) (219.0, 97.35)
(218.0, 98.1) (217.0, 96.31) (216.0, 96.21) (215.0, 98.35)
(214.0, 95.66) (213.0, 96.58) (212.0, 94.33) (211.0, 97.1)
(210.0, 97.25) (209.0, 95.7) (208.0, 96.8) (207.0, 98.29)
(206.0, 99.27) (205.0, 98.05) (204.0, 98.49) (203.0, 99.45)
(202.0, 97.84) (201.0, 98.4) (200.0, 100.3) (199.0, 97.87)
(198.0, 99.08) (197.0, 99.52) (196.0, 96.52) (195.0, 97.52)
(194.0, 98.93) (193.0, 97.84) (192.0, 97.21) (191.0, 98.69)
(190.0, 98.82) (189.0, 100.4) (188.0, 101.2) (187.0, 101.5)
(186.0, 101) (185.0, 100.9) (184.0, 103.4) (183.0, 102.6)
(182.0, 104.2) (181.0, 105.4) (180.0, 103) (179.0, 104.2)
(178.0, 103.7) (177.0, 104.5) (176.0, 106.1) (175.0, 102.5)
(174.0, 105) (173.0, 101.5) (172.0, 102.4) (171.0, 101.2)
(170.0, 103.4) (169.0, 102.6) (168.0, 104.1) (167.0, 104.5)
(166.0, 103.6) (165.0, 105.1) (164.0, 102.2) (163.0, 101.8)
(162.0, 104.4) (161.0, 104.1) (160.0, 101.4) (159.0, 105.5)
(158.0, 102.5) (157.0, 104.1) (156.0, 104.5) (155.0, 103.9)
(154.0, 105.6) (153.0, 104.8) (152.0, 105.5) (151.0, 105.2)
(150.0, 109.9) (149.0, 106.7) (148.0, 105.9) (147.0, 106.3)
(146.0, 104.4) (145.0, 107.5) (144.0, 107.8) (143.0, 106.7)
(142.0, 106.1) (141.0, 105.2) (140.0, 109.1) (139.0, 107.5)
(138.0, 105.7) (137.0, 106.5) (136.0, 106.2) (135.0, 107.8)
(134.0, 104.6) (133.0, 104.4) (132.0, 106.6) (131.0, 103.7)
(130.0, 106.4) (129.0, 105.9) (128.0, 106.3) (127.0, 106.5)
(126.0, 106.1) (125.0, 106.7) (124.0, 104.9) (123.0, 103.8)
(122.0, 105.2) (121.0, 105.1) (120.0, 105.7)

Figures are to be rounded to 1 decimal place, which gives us 9.1 K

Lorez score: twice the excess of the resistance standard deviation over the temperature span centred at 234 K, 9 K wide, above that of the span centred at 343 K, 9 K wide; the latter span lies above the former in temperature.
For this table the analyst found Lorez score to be 0.09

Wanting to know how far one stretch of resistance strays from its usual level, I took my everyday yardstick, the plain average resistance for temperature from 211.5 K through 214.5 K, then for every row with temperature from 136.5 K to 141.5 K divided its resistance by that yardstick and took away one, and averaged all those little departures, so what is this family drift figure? 0.12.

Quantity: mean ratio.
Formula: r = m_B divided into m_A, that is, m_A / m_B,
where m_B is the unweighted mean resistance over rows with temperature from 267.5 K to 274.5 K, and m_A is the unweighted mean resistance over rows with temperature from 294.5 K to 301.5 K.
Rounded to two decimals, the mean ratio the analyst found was 0.70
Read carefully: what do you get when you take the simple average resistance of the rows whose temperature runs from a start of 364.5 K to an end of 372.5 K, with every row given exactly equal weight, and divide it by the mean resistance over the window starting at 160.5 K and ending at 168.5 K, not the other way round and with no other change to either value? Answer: 0.87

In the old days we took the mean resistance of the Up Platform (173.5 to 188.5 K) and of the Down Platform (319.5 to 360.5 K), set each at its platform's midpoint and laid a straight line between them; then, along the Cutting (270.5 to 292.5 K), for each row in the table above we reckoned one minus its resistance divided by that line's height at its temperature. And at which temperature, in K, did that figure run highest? 289.0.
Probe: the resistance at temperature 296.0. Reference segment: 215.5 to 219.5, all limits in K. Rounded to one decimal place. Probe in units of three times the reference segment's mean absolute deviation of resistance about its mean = 24.8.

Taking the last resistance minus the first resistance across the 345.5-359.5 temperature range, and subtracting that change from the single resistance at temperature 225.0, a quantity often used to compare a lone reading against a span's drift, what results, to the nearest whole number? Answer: 94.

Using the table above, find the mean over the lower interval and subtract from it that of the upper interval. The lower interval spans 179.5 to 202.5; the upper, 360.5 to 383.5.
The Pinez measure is 10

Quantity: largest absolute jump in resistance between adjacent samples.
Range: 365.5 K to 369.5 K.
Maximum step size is 1.4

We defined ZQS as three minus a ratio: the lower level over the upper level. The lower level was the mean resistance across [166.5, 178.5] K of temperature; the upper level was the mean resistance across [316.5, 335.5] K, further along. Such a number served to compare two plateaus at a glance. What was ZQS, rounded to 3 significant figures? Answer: 1.84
